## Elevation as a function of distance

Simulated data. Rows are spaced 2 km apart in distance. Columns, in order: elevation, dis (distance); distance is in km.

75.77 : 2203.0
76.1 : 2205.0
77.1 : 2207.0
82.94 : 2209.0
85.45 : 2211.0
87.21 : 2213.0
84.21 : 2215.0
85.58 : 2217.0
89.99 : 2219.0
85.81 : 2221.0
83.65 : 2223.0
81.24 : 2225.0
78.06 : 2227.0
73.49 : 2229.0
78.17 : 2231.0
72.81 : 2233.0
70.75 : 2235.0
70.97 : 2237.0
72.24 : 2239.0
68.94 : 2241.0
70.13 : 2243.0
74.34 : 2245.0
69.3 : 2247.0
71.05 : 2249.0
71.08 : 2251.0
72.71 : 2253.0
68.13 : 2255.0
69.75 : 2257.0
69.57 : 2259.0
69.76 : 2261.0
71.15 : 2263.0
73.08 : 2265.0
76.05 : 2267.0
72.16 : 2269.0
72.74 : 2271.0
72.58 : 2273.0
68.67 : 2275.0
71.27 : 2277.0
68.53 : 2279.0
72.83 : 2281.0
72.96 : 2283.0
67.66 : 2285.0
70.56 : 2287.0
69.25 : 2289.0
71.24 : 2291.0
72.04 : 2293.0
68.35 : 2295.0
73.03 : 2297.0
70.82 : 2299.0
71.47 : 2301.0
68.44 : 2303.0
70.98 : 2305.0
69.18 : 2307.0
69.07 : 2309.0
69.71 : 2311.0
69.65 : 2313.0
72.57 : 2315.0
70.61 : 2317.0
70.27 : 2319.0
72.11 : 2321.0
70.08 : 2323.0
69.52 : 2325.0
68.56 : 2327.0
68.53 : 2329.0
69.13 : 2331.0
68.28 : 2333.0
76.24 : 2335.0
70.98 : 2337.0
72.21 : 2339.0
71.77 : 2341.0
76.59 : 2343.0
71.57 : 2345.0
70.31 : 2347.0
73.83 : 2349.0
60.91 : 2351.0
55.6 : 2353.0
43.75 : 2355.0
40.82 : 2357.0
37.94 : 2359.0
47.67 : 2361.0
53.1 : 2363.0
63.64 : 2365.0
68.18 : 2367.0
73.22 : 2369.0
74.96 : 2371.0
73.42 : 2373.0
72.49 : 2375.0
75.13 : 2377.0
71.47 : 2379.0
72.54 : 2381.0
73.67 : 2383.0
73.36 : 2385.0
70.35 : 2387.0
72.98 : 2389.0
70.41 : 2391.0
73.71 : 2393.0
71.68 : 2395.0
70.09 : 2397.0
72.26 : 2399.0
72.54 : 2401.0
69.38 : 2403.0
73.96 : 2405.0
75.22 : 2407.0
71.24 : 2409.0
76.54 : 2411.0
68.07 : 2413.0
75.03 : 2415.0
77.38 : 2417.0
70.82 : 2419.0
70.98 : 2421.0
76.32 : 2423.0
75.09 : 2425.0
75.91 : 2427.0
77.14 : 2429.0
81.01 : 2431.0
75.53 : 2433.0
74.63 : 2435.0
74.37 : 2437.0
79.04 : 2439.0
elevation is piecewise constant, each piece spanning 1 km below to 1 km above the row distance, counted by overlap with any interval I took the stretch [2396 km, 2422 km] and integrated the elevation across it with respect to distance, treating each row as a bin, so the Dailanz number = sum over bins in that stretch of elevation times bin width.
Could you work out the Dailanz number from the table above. 1887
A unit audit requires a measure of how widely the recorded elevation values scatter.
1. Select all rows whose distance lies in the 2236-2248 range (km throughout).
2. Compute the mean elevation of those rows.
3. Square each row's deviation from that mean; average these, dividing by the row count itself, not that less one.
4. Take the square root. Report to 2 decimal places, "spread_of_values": 1.85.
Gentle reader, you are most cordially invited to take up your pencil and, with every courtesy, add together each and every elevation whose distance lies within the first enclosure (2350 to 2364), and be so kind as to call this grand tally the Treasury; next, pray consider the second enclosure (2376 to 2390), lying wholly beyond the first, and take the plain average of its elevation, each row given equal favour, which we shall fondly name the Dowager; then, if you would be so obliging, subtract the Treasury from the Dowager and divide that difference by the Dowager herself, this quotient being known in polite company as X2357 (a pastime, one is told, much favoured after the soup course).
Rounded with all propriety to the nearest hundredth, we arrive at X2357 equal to -3.67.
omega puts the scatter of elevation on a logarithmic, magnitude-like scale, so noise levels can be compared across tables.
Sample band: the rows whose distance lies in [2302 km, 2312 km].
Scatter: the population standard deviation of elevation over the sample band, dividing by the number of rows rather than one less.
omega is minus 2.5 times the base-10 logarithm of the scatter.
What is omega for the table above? 0.17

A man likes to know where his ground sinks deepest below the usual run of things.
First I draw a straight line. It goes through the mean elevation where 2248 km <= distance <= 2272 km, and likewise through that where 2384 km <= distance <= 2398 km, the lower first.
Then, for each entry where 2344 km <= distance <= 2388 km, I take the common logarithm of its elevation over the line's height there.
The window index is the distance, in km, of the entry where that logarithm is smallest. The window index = 2359.0 km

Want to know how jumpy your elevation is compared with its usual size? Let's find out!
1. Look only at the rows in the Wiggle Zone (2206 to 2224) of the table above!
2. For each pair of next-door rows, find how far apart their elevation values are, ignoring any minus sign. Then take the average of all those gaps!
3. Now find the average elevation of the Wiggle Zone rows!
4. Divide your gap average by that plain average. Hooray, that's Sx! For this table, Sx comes 0.037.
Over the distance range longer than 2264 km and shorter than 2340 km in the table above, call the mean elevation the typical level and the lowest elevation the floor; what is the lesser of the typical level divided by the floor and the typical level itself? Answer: 1.05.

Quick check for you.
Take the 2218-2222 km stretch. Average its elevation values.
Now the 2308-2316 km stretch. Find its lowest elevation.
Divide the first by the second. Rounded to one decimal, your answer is 1.3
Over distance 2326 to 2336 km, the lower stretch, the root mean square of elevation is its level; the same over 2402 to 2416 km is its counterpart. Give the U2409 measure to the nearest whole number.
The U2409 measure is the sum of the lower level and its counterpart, 143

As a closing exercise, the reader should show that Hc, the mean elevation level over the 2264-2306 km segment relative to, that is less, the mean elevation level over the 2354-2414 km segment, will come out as 3.7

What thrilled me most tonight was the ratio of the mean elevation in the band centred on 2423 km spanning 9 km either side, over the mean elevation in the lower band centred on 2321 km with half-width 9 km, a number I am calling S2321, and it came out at 1.08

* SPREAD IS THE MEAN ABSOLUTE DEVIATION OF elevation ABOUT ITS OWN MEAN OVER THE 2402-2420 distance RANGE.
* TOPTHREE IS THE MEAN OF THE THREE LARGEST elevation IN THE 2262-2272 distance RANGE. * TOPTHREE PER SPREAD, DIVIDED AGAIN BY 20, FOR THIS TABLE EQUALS 1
